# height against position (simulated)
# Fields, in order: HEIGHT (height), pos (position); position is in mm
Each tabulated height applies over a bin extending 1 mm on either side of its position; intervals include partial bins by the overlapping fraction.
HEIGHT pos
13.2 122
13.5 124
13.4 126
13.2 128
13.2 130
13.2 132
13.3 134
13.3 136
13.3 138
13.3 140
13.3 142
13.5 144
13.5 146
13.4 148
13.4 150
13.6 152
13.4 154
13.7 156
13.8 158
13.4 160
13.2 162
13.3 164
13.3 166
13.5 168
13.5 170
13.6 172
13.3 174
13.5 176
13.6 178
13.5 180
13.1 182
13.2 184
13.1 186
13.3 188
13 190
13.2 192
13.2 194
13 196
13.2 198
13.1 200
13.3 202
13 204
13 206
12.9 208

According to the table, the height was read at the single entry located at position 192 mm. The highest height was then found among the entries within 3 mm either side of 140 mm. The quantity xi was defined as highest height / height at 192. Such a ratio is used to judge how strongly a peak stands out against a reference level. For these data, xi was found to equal 1.01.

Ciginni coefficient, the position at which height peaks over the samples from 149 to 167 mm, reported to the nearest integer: 158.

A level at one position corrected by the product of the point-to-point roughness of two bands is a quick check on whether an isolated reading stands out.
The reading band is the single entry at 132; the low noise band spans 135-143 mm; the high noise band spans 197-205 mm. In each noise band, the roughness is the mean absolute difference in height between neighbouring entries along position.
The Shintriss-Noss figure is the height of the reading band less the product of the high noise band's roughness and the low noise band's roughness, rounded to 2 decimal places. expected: 13.20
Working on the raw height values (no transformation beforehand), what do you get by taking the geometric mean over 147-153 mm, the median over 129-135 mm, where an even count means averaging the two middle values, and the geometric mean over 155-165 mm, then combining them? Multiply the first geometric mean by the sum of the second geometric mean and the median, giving 359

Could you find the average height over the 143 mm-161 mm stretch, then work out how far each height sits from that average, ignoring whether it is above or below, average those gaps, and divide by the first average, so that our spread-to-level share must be 0.0088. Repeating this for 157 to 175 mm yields 0.0110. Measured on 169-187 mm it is 0.0135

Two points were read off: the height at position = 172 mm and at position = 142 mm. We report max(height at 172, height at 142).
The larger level 13.6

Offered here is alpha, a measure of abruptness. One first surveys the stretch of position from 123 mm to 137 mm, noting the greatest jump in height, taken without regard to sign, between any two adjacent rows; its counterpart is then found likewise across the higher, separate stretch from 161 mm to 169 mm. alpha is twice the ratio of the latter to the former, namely 2.0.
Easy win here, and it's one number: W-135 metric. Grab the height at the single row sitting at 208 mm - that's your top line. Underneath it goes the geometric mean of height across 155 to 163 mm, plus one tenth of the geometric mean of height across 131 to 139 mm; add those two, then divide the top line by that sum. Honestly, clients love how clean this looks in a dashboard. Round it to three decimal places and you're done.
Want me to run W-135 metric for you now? 0.869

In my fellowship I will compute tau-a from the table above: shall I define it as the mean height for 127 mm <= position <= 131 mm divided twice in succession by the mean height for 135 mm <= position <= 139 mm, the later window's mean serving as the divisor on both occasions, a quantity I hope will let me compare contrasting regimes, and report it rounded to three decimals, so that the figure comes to 0.075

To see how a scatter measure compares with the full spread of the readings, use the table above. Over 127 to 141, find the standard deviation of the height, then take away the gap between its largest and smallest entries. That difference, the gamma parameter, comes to -0.05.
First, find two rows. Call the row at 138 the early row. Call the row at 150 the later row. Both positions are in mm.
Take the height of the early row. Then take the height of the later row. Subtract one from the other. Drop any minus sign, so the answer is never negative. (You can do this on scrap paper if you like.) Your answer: 0.10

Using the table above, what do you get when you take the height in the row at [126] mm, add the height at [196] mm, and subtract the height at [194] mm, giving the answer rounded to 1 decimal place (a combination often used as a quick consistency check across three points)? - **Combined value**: 13.2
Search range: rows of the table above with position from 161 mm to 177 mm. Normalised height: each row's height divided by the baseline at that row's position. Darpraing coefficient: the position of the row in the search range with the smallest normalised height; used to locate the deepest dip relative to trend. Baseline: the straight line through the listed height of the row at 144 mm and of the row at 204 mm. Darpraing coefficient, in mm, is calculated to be 162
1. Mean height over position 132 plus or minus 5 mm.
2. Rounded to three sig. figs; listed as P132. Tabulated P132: 13.2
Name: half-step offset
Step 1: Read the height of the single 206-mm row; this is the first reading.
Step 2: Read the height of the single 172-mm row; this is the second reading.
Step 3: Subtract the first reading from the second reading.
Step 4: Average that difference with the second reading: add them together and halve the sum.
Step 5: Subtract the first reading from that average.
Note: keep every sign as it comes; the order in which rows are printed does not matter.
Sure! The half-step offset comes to -5.9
